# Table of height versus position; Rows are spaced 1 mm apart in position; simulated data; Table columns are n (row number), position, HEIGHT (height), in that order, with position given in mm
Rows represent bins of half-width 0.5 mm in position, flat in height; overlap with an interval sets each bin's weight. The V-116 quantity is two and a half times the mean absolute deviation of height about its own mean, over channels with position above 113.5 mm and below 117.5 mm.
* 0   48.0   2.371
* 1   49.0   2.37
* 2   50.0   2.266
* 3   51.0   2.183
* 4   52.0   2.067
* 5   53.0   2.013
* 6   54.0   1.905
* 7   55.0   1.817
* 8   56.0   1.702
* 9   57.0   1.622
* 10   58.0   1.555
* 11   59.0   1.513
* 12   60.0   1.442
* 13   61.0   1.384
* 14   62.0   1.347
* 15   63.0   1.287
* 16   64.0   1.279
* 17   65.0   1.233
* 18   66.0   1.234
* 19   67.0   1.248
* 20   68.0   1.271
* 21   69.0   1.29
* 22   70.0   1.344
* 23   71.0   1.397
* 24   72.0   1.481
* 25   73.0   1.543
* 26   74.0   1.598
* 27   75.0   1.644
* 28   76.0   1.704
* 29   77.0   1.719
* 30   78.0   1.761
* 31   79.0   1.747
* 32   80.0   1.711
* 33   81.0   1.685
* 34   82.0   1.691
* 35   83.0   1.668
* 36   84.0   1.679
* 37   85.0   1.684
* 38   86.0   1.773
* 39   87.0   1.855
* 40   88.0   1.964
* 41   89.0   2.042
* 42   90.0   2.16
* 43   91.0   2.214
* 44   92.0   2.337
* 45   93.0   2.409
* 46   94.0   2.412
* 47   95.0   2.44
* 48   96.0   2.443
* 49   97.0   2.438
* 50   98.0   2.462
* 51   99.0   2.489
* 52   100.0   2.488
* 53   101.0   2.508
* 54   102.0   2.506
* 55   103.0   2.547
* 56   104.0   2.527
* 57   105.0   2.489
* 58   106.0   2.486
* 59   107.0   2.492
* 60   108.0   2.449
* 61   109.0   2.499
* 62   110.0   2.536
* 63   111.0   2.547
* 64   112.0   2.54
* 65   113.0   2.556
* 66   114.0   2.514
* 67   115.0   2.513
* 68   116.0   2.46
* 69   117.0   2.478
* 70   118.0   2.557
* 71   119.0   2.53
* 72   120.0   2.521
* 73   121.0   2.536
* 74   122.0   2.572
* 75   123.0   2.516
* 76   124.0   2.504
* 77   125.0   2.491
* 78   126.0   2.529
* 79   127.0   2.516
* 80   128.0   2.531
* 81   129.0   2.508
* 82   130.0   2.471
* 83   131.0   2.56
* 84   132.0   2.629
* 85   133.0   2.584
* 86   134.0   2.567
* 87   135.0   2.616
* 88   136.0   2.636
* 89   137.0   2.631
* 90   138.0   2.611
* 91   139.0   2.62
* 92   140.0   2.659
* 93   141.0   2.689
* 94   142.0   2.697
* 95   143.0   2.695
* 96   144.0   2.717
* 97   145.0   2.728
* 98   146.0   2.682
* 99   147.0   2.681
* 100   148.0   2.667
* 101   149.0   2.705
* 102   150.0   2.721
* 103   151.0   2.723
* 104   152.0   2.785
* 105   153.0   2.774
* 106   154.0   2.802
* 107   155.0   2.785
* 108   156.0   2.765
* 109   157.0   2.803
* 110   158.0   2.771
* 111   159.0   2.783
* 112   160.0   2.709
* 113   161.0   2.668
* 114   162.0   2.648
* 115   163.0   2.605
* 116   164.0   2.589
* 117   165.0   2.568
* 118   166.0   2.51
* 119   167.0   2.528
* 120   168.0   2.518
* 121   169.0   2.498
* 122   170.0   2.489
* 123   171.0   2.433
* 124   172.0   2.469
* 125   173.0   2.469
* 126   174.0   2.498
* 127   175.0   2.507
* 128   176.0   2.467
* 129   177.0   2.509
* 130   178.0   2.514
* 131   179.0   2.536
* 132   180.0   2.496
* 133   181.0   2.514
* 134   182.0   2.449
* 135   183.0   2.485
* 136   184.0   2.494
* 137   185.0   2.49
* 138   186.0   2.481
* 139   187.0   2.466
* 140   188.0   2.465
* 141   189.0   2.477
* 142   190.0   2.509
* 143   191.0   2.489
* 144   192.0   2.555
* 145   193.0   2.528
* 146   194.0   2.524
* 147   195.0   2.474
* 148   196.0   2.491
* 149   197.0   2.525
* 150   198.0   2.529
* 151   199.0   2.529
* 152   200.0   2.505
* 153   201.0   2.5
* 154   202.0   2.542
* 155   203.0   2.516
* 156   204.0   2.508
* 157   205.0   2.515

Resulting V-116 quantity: 0.06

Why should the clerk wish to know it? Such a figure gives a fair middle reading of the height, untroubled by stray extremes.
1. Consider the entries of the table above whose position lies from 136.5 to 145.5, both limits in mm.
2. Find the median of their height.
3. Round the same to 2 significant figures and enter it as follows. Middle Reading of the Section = 2.7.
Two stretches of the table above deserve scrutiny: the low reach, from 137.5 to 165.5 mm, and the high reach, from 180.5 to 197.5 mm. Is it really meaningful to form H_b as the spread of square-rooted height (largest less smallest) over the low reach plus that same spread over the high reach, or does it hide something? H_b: 0.11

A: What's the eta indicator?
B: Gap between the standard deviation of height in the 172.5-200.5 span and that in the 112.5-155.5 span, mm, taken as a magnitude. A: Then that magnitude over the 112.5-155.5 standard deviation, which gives 0.74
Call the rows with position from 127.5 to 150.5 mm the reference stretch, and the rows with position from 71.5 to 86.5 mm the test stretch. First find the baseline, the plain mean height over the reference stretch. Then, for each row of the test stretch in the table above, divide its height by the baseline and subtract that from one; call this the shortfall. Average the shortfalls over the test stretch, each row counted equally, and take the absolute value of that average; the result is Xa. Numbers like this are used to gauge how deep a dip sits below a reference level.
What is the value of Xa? 0.37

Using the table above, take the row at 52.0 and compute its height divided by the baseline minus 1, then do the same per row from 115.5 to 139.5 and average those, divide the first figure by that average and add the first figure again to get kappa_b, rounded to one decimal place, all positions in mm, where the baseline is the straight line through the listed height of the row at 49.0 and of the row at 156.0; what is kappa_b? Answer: 3.0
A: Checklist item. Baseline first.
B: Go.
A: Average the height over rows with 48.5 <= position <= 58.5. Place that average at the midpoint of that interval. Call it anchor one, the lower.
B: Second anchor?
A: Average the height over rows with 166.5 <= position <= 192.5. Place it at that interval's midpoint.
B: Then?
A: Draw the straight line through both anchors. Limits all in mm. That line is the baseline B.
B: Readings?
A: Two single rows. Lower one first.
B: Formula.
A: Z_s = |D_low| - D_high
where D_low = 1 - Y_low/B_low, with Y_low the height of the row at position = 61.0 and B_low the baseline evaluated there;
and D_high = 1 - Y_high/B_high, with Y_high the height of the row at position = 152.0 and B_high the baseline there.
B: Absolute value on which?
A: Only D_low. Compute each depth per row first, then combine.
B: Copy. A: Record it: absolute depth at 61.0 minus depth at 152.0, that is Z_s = 0.47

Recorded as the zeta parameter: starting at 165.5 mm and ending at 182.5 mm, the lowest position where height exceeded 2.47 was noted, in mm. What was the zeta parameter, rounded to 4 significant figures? 166.0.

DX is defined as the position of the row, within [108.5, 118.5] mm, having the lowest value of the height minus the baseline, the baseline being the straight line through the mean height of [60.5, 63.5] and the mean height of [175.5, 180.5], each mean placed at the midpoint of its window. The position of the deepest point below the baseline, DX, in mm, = 116.0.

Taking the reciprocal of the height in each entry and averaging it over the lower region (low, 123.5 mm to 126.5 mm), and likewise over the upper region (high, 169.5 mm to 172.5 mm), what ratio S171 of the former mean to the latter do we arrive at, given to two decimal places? 0.98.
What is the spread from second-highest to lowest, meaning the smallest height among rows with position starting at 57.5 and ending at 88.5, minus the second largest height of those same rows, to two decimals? -0.62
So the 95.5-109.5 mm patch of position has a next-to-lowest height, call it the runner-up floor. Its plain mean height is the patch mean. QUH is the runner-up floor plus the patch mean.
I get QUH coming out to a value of 4.9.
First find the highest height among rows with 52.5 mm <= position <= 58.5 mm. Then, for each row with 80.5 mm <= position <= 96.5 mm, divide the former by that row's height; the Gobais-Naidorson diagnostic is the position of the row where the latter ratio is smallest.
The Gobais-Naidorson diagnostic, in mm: 96.0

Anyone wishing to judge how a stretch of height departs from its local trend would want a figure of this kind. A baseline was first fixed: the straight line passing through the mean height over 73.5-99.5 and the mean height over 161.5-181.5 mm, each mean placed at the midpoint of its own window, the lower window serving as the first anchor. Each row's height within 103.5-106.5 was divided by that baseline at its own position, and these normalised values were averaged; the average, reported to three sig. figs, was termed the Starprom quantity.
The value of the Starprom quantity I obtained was 1.19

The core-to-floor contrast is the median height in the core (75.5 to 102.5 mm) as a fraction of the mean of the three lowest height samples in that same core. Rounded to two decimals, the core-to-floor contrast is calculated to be 1.22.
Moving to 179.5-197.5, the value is 1.01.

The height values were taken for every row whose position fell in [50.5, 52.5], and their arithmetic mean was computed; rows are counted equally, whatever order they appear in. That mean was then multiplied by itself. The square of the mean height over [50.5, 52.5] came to 4.5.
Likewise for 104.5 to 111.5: 6.2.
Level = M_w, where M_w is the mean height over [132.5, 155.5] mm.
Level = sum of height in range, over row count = 2.69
